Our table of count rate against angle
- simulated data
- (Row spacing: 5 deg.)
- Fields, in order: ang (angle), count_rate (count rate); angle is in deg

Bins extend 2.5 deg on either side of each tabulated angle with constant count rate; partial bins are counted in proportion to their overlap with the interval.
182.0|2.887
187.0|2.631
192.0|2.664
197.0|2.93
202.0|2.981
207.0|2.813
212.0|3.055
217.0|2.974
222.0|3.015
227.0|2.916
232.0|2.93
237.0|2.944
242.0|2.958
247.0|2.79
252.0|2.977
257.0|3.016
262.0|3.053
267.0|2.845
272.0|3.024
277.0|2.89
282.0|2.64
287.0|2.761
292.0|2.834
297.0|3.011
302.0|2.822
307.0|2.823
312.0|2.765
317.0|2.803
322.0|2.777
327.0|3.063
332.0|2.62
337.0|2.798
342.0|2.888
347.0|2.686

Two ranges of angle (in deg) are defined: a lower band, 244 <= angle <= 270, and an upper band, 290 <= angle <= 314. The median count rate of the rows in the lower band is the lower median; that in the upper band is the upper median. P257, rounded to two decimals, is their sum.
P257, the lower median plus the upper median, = 5.80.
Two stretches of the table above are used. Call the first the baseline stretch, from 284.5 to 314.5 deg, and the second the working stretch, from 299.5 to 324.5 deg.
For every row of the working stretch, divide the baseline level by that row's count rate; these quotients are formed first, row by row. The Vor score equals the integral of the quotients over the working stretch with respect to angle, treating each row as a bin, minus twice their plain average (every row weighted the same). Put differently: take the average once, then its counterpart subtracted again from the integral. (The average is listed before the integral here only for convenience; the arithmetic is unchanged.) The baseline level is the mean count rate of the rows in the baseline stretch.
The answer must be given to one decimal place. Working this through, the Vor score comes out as 23.3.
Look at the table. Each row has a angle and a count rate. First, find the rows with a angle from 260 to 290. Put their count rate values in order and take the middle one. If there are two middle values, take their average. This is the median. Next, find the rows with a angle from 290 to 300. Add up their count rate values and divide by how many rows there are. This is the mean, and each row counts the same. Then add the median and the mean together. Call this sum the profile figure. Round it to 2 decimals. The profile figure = 5.79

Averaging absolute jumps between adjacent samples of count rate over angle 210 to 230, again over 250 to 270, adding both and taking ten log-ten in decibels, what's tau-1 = -7.7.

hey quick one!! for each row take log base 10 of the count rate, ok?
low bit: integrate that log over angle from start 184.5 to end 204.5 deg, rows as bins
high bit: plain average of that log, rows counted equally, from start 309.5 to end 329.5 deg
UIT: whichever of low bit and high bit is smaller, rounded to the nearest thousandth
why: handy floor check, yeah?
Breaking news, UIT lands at 0.455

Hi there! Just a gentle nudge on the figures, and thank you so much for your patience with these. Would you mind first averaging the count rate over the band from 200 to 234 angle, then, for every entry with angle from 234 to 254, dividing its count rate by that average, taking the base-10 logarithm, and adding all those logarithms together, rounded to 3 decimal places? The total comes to -0.023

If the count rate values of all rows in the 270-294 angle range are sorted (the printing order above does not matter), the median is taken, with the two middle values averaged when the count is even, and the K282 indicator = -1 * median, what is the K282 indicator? -2.83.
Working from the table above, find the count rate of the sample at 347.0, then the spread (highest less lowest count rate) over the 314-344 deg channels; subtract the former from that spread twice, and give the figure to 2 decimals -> -4.93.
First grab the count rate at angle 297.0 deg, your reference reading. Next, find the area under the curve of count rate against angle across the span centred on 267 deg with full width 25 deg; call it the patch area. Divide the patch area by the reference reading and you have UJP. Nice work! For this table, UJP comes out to 24.6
